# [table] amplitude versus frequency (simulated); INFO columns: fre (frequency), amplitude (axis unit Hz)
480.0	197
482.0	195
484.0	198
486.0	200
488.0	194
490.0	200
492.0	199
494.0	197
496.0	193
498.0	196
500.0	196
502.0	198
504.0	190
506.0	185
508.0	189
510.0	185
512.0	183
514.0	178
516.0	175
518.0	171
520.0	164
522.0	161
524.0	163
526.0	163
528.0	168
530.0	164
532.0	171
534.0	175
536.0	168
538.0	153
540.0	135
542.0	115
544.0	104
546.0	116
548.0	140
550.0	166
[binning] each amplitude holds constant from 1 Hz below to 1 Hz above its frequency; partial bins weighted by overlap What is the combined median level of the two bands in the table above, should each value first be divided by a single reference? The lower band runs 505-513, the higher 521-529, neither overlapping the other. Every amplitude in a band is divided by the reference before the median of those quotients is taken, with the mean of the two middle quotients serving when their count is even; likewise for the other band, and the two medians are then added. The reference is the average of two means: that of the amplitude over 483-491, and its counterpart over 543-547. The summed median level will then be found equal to 2.26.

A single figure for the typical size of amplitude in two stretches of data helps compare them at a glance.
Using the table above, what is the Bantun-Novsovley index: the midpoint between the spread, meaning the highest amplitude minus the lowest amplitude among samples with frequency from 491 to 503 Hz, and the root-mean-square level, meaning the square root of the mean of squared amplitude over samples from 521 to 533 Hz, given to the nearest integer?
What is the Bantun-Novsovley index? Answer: 86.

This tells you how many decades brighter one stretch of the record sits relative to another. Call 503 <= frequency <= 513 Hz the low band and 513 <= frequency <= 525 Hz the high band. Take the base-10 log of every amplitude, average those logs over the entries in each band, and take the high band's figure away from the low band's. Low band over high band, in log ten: 0.04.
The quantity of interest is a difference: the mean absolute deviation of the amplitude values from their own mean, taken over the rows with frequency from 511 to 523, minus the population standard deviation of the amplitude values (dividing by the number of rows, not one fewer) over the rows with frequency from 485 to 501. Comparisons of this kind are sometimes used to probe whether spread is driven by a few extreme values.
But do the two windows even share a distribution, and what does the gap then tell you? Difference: 4.2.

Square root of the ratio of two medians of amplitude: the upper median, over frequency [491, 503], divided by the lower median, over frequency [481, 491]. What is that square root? 0.996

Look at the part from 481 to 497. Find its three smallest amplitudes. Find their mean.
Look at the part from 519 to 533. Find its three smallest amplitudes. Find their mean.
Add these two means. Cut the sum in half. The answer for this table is 178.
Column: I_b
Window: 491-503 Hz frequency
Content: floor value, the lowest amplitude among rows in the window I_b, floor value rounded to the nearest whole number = 193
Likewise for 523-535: 163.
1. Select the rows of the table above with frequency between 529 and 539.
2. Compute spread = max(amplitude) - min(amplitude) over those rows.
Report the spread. 22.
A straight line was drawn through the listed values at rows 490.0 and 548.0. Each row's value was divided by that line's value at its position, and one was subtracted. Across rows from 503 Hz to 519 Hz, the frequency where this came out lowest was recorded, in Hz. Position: 518.0 Hz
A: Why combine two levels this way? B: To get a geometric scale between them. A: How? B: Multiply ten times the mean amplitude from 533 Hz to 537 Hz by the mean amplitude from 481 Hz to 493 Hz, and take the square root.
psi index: 582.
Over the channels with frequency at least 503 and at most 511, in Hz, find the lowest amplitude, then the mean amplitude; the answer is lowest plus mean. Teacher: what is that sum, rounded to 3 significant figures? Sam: 372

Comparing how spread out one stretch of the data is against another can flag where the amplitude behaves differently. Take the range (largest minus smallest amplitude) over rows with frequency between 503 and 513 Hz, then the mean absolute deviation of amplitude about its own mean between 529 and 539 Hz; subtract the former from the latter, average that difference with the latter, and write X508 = 2.7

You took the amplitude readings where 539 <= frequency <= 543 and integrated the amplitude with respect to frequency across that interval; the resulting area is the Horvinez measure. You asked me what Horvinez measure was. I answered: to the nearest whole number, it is 500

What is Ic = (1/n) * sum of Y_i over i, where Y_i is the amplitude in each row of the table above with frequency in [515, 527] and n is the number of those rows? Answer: 166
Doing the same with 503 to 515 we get 185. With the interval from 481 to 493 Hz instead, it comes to 198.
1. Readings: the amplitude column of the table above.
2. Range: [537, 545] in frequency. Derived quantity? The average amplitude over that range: 127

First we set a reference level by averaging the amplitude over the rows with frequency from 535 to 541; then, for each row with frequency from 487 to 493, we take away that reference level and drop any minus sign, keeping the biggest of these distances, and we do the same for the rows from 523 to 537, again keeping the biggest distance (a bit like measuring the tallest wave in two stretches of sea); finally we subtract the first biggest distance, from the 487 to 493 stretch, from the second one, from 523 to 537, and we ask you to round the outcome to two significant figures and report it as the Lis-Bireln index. -25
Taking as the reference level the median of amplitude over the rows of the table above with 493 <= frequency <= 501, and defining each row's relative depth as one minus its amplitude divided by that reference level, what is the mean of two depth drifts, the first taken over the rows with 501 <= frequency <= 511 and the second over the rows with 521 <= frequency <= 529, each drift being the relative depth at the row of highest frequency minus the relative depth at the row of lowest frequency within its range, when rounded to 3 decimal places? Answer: 0.015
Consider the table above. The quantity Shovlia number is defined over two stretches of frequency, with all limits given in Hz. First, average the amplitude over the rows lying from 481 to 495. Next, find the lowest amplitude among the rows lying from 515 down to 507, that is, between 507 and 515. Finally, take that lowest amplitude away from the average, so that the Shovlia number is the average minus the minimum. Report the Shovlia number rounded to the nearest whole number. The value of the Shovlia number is 20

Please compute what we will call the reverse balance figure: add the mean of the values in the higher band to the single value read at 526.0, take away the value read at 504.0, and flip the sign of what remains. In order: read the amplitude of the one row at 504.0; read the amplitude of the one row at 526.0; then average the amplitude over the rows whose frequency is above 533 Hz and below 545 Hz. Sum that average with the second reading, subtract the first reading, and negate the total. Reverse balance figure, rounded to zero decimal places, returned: -115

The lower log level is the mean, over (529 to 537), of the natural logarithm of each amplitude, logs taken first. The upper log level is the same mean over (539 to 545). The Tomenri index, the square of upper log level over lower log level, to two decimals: 0.86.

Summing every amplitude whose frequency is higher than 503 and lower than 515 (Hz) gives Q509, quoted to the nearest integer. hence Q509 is 1110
